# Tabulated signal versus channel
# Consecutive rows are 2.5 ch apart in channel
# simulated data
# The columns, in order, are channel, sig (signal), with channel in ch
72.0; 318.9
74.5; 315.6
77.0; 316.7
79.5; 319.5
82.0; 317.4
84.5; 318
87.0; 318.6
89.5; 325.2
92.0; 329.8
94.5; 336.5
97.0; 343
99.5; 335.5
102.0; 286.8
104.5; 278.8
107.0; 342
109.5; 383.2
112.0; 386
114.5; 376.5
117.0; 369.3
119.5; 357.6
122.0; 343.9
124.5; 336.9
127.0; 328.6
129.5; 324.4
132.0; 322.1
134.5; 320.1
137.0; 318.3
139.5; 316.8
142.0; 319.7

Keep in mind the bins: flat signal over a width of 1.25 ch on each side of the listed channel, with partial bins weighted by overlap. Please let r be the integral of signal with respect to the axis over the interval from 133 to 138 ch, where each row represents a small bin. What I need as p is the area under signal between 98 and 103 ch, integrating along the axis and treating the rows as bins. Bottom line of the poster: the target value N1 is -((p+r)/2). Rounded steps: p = 1570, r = 1597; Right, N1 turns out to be -1583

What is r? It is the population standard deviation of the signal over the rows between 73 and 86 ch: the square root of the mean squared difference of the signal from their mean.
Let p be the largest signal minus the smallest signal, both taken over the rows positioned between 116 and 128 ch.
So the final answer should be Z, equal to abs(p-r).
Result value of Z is 39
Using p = 41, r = 1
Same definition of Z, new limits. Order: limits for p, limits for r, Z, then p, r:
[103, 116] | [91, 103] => 87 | 107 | 20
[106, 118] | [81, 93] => 39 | 44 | 5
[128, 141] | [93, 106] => 20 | 8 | 27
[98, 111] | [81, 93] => 100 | 104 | 5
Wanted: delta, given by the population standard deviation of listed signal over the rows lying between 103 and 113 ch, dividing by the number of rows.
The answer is 43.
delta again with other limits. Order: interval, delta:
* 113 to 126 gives 15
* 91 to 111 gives 31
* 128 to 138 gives 2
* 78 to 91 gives 3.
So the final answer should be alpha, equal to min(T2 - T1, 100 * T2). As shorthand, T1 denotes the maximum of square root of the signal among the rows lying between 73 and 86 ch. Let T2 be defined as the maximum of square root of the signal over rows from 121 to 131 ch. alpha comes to 0.7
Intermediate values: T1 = 17.9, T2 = 18.5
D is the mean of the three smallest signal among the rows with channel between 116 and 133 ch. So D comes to 325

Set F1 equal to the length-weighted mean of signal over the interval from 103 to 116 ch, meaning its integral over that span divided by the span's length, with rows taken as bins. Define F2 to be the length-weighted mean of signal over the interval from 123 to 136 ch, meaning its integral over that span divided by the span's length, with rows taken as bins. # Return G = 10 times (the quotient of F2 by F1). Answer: 9.3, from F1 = 352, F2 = 327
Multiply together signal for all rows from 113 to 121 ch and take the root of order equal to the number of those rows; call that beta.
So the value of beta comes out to 368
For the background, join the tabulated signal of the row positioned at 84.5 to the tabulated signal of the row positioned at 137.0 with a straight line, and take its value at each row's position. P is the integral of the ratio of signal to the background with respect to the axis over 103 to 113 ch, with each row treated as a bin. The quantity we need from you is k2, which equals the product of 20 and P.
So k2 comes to 217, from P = 11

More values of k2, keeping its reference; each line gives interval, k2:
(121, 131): 209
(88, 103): 308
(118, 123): 111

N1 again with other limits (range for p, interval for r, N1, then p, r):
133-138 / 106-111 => -1710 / 1597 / 1824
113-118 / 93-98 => -1782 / 1869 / 1695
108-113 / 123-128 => -1790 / 1912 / 1668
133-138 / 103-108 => -1568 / 1597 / 1538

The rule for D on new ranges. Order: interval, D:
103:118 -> 330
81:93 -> 318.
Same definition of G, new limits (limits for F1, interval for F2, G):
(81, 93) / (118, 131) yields 10.5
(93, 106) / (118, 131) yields 10.7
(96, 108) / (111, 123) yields 11.6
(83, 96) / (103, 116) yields 10.8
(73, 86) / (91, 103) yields 10.3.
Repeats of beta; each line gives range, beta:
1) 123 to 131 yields 330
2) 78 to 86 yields 318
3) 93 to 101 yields 338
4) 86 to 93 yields 325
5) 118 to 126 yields 346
